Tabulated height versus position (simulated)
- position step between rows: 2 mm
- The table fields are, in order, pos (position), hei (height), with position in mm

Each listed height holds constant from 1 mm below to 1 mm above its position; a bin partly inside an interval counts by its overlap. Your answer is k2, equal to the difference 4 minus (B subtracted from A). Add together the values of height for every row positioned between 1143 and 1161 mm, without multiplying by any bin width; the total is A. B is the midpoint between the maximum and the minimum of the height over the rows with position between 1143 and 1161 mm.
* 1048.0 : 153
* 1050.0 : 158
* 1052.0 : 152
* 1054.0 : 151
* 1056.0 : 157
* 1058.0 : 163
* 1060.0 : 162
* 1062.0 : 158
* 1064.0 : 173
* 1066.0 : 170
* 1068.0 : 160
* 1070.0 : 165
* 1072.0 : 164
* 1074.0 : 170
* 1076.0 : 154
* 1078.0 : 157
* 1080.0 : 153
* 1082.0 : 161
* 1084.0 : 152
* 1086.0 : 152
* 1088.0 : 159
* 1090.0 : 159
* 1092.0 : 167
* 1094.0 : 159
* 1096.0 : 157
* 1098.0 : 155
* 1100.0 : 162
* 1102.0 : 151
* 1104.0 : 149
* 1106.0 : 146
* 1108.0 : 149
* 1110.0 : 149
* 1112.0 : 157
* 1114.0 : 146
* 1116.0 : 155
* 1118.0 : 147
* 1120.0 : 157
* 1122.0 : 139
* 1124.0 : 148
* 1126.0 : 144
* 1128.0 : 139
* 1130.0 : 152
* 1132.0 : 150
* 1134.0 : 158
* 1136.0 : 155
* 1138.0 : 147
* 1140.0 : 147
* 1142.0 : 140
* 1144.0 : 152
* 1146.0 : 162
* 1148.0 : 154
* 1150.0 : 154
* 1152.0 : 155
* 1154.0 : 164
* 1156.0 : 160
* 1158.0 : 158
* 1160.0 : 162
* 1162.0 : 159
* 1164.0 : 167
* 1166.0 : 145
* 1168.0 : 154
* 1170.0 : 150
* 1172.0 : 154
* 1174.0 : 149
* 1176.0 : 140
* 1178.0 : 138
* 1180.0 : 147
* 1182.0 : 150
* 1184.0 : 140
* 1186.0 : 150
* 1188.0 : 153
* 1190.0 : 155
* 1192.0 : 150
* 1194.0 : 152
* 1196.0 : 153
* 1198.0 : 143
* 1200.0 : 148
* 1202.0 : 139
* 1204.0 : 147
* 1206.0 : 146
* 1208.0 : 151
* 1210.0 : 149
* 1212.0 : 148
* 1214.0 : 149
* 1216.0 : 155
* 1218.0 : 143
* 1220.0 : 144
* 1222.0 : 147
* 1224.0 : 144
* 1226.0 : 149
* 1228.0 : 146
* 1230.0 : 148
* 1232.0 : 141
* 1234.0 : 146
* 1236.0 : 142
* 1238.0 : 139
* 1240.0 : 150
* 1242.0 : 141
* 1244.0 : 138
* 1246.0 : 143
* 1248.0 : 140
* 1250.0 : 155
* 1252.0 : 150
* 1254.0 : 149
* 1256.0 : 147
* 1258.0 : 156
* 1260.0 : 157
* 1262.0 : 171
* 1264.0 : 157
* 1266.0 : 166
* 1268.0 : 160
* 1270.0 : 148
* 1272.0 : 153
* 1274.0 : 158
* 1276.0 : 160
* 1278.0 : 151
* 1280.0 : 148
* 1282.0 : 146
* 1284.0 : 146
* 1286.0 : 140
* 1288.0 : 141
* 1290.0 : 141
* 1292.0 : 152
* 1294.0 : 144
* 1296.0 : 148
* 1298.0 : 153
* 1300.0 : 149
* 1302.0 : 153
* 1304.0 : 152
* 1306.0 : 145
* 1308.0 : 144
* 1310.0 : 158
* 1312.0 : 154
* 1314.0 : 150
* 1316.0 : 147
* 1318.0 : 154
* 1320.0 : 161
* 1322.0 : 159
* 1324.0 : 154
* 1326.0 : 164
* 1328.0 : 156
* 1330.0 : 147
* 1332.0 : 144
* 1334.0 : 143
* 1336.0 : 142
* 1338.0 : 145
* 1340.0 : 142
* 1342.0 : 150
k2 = -1259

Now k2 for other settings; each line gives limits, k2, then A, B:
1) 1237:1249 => -703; 851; 144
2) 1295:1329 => -2443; 2601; 154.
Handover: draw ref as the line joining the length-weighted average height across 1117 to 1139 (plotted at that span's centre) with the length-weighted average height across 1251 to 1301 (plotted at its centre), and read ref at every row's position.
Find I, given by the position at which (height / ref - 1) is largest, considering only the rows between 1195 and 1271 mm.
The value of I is 1262.0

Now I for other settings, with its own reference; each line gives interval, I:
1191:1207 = 1196.0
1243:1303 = 1262.0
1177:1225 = 1190.0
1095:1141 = 1100.0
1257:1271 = 1262.0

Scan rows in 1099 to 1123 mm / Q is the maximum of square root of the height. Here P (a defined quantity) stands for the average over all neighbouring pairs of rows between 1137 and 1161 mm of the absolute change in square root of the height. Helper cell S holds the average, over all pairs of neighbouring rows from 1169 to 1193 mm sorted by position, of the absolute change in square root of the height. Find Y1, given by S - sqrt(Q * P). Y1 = -1.40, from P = 0.21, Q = 12.7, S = 0.233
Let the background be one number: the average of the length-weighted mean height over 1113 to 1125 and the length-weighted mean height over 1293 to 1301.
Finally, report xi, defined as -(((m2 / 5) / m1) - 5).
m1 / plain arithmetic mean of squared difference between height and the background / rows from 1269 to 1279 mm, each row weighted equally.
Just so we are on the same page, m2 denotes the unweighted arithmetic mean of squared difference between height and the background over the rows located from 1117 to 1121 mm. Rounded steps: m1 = 49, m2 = 37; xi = 4.85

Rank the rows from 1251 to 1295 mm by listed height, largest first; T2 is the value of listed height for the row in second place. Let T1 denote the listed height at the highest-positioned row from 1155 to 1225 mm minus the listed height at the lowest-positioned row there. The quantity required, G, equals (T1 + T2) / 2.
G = 75.0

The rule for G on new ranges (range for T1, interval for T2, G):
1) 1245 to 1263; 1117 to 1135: 92.5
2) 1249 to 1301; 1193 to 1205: 73.0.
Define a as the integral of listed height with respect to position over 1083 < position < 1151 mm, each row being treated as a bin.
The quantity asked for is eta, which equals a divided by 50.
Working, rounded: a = 10338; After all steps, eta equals 207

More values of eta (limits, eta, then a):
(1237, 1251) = 40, 2012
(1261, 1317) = 169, 8470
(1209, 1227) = 53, 2656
